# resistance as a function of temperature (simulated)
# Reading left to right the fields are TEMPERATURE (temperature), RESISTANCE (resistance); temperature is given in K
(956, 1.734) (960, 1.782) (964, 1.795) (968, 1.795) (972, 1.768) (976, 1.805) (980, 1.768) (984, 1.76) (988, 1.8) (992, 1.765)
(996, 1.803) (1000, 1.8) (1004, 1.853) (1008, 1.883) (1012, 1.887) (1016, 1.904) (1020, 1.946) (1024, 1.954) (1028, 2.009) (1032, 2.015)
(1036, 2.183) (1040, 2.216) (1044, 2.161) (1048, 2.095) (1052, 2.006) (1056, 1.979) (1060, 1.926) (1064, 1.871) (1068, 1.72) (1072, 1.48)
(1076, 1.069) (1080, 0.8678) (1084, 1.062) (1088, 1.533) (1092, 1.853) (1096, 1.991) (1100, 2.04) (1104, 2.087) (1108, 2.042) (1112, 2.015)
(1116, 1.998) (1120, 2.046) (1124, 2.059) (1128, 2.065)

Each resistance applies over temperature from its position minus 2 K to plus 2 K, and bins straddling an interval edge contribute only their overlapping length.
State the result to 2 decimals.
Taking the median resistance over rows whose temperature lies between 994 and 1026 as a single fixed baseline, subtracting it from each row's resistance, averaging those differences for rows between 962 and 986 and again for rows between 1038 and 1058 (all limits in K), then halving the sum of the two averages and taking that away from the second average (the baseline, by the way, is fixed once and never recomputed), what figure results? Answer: 0.15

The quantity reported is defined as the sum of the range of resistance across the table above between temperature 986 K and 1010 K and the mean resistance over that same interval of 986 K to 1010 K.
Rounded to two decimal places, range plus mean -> 1.94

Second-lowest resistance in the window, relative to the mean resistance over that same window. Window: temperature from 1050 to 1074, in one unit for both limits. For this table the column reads 0.94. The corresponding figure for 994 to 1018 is 0.97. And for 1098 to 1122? 0.99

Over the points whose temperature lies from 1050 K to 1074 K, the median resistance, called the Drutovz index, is 1.90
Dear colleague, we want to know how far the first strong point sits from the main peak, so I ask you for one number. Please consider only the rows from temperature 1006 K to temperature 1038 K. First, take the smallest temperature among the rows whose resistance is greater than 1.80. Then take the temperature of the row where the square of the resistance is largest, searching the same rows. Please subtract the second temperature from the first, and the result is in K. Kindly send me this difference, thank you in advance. -28 K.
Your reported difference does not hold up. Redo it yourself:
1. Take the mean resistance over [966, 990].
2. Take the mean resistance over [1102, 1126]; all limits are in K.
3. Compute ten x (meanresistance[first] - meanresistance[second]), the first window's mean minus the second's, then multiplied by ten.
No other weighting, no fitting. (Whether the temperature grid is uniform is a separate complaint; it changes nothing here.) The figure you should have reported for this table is -2.6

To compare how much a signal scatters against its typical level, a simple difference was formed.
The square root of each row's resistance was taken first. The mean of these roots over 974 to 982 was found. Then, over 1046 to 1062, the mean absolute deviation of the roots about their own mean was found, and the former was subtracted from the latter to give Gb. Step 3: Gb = -1.32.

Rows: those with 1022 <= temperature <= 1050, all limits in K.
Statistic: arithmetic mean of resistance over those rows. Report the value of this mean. 2.09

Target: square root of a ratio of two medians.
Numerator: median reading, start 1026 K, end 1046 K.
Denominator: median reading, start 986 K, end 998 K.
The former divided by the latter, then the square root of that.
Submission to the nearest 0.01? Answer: 1.10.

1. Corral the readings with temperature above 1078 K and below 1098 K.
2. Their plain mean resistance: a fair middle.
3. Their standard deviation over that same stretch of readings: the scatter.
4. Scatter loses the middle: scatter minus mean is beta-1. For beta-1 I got -1.0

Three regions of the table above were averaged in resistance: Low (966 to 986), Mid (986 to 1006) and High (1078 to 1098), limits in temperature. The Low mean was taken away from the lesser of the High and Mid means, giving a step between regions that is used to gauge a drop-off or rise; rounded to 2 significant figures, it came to -0.32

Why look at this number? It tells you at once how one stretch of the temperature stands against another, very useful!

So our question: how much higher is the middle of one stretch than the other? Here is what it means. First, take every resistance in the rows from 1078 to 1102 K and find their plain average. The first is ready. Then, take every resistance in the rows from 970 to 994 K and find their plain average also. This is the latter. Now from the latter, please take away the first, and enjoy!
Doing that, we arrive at 0.2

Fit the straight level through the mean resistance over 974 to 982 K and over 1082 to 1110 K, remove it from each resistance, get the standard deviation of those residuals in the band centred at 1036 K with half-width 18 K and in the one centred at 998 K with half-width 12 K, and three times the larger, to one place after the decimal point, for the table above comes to 0.3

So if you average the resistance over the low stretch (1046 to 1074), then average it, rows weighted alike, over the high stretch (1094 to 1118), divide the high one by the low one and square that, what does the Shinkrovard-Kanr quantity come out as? 1.2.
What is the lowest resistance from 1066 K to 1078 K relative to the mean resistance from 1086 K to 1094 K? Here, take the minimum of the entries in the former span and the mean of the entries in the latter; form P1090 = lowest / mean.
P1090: 0.63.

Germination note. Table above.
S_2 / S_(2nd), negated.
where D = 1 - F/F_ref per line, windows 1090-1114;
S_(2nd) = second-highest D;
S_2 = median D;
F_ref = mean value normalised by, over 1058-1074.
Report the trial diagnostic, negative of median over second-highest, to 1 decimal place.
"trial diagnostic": -1.2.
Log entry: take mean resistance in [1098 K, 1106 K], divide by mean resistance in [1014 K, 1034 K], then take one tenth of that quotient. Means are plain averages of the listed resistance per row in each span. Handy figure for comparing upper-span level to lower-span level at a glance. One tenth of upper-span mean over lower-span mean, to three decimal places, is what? 0.105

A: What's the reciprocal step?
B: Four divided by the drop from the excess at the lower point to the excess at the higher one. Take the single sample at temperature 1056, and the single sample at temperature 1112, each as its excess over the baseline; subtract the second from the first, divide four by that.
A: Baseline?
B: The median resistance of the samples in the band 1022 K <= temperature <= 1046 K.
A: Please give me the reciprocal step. -111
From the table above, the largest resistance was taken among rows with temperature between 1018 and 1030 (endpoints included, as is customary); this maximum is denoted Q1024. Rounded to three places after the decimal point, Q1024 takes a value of 2.009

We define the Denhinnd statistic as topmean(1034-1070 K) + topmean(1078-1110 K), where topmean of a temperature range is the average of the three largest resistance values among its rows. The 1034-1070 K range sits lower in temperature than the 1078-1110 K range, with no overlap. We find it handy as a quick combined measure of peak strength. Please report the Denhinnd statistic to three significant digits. 4.24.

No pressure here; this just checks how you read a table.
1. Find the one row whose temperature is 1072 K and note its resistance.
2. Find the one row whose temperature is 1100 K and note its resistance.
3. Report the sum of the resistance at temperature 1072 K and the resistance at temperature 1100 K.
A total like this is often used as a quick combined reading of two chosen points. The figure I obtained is 3.5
